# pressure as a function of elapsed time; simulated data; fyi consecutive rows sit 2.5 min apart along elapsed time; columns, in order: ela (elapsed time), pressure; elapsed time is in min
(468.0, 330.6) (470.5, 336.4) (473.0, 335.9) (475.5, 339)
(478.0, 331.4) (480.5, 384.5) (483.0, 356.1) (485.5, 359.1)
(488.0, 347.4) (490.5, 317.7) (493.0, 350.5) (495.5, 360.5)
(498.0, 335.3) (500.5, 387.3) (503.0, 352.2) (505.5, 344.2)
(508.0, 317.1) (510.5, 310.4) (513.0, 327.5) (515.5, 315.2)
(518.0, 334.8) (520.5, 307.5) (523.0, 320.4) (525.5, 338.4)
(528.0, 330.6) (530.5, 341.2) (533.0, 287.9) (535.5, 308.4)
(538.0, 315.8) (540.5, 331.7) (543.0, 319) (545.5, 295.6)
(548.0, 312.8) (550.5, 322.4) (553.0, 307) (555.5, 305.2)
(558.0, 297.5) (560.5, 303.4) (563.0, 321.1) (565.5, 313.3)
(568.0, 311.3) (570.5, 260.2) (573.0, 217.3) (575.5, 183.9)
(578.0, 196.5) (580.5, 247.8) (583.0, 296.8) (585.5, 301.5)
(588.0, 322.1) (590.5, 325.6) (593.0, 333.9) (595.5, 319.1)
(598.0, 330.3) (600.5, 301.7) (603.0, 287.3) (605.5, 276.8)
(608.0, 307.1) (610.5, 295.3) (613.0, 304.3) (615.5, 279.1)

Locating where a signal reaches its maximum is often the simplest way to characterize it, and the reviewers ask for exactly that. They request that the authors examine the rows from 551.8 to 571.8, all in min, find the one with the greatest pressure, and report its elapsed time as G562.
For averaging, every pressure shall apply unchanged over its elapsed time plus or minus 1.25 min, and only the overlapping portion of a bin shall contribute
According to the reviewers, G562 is 563.0 min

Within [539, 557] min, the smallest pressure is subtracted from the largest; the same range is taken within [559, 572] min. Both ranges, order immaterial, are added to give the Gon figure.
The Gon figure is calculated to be 97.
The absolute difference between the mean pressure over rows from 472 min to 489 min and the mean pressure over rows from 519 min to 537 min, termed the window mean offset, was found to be 31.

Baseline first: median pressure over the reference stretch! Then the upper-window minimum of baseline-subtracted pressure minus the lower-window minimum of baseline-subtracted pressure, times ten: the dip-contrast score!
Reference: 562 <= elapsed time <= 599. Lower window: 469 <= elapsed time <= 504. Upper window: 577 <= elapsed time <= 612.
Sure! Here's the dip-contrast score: -1212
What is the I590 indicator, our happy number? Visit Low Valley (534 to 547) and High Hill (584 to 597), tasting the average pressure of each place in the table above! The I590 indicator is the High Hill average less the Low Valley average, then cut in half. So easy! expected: 3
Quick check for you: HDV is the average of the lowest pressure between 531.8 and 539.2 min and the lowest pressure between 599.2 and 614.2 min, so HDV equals 282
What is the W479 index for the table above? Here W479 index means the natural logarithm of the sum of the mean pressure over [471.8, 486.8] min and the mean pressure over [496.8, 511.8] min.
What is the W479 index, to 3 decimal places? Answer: 6.540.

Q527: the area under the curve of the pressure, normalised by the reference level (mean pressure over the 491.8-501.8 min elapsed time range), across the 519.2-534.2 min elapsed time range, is 13.4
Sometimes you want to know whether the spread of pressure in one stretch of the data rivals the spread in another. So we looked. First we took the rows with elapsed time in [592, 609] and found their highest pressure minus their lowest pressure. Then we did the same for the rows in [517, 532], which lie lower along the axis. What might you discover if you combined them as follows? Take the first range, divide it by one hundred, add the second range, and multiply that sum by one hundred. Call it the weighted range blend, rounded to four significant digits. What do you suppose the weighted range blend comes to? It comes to 3427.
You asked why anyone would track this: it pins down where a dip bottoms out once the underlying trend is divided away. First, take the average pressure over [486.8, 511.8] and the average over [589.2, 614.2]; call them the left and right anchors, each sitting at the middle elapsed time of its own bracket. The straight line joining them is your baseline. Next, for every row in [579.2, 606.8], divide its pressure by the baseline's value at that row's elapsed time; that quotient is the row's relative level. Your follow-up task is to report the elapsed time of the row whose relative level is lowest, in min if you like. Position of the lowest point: 580.5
